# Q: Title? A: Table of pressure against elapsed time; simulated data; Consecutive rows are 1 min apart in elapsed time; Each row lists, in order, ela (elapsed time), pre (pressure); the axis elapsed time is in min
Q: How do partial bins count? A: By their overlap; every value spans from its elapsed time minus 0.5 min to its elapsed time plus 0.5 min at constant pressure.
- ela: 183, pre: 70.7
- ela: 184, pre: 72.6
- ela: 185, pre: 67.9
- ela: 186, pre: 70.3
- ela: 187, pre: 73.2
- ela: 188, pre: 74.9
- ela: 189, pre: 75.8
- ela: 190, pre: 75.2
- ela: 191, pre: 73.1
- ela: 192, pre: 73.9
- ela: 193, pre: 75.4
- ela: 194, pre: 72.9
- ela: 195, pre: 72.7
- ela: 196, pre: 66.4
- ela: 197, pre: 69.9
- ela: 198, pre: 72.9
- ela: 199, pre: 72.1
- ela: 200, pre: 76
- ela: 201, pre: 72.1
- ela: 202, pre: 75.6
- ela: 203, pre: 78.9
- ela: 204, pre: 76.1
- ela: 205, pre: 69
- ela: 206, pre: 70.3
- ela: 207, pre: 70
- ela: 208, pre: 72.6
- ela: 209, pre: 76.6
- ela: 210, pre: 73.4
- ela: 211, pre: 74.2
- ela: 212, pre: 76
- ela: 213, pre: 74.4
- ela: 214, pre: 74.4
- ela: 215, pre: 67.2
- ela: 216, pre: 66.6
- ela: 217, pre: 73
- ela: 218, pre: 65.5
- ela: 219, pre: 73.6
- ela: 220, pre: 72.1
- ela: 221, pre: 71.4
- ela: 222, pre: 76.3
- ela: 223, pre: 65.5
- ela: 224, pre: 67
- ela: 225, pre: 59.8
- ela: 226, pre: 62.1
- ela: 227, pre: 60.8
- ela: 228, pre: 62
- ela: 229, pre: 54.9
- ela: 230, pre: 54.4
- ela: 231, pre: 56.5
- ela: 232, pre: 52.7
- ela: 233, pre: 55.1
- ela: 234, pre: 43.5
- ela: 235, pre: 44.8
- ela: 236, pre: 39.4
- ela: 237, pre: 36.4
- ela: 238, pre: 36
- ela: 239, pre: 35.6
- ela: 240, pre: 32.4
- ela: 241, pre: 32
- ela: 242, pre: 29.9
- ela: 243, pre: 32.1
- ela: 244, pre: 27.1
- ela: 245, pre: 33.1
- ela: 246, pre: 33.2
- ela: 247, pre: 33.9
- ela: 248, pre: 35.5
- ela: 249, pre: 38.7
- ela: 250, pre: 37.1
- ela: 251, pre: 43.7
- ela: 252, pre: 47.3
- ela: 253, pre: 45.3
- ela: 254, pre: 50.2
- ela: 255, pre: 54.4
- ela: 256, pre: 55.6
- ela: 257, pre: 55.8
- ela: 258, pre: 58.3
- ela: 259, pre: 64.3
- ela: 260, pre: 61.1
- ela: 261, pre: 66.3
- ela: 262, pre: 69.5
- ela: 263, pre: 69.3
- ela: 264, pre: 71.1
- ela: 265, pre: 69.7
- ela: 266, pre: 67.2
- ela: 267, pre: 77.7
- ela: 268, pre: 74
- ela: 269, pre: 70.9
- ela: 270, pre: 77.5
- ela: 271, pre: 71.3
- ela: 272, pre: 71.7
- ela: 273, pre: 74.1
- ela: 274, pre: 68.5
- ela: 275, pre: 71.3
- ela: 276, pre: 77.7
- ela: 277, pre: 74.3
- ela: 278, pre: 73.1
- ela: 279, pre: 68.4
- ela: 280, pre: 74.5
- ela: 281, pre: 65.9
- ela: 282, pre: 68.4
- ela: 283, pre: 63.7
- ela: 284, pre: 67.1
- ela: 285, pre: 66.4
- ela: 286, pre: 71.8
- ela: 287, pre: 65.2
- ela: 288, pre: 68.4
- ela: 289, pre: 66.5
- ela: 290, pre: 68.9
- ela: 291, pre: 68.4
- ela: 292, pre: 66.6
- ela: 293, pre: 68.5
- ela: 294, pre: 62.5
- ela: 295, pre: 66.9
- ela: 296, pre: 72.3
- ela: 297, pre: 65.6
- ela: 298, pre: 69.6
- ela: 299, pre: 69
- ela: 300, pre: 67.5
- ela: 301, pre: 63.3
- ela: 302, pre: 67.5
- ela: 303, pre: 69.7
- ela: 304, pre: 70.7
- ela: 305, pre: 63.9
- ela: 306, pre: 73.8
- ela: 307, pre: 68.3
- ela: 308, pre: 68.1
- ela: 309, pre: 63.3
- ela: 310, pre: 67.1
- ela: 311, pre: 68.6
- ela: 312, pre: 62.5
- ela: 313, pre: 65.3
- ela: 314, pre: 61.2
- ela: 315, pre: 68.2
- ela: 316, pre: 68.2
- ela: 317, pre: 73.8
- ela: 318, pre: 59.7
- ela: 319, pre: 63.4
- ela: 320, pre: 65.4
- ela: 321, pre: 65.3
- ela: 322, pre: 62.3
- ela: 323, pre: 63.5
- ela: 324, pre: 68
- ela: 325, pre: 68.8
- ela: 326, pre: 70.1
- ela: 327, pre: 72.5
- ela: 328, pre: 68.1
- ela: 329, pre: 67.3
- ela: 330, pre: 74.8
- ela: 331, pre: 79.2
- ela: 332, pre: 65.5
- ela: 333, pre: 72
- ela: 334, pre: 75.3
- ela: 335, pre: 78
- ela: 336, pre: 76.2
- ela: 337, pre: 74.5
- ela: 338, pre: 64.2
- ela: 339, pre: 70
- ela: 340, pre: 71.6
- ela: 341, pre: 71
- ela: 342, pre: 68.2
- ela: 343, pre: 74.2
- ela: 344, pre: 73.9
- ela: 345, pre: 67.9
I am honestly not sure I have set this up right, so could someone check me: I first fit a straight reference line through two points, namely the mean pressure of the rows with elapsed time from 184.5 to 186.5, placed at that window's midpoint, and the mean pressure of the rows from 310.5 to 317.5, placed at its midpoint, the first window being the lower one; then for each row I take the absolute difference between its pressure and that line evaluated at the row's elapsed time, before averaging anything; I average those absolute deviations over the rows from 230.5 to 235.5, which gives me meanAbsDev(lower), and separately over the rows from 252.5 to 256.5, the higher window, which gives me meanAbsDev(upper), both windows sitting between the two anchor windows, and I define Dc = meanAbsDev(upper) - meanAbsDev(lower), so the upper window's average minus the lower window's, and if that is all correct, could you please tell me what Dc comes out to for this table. -1.2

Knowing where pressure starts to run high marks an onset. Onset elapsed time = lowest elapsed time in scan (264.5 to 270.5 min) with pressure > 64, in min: 265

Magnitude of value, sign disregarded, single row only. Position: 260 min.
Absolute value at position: 61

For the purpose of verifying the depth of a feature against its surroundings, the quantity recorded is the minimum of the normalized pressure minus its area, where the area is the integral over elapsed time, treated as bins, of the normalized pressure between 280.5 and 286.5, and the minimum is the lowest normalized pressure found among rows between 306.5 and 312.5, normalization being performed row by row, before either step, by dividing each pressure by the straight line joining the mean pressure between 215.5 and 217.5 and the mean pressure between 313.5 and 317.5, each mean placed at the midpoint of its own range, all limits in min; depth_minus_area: -5.0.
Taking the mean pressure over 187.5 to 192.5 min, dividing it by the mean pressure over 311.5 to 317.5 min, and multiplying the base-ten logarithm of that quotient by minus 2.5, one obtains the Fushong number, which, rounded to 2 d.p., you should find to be -0.12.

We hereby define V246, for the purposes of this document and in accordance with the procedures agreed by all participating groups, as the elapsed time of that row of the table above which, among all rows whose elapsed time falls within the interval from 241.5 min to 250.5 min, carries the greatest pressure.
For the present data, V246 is 249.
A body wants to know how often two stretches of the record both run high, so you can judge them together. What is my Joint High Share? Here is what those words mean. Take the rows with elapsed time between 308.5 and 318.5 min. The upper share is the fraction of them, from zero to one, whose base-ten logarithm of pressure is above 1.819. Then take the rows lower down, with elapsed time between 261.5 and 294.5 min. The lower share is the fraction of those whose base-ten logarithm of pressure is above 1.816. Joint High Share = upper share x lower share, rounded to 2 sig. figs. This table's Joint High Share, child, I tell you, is 0.45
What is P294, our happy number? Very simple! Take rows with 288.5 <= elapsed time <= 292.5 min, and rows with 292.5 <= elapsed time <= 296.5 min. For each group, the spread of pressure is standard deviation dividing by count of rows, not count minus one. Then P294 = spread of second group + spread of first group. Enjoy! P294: 4.6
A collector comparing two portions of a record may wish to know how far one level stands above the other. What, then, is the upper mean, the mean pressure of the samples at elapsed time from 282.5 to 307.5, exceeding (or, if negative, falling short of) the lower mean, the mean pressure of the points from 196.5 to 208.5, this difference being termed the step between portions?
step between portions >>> -5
